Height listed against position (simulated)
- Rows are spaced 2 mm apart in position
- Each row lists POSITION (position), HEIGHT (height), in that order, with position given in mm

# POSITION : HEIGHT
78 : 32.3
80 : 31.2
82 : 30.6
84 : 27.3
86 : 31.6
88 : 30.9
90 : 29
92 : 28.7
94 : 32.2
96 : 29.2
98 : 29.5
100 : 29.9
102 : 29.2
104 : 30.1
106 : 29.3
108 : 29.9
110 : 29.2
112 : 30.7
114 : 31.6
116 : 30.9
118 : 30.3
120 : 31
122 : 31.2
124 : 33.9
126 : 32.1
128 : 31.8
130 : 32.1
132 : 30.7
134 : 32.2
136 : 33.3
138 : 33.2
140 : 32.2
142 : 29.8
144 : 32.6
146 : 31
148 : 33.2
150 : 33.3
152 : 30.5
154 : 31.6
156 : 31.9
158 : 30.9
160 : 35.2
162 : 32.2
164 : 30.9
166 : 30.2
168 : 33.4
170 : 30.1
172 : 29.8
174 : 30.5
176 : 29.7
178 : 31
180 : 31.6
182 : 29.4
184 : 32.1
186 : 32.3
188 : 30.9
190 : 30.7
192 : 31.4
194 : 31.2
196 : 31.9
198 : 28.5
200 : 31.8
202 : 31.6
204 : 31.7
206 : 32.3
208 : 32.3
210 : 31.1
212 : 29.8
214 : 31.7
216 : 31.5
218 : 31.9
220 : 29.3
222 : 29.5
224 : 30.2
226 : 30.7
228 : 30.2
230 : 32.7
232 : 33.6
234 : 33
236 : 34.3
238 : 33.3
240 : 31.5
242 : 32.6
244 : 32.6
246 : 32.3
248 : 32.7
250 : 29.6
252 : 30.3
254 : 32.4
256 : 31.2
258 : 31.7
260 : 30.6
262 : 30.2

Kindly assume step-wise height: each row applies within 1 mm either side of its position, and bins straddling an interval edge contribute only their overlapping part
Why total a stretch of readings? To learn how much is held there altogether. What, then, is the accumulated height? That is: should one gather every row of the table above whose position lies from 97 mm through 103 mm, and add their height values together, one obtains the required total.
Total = 89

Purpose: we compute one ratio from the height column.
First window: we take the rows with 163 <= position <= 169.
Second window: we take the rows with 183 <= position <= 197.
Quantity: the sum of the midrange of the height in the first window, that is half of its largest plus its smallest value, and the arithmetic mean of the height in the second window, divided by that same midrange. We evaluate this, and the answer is 1.99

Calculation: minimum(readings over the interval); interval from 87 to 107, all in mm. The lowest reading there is 28.7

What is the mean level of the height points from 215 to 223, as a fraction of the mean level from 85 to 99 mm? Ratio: 1.01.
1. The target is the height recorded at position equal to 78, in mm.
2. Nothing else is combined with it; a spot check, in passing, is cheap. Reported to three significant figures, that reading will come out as 32.3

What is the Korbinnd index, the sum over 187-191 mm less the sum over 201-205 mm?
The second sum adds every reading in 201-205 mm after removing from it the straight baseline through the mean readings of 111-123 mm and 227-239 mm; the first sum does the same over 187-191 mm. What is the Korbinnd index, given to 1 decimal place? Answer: -1.2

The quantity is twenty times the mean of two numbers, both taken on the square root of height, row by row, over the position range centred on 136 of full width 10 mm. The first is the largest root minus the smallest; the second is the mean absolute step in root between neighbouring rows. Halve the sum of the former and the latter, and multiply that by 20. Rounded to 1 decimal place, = 3.1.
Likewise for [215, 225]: 3.2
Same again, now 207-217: 3.3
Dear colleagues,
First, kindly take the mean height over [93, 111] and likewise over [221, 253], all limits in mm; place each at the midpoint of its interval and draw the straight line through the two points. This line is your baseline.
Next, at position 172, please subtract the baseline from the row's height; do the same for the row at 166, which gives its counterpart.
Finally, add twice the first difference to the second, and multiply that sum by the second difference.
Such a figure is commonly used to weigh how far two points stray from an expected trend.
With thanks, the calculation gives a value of 1.6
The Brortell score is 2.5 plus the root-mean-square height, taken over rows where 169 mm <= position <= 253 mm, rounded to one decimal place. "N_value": 33.8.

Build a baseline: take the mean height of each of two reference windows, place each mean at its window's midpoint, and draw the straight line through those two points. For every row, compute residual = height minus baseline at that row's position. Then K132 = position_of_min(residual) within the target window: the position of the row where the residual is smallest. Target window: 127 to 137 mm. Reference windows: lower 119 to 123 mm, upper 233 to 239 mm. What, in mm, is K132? 132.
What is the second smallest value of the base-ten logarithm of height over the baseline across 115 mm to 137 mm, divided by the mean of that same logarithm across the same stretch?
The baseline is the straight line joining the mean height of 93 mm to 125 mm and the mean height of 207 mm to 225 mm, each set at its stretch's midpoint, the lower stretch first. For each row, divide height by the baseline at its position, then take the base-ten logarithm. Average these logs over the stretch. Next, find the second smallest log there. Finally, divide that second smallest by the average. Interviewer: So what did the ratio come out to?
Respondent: 0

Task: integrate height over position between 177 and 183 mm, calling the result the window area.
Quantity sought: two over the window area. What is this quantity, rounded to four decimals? 0.0109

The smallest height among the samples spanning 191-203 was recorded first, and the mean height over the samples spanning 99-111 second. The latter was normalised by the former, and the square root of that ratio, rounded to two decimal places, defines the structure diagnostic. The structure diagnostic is 1.02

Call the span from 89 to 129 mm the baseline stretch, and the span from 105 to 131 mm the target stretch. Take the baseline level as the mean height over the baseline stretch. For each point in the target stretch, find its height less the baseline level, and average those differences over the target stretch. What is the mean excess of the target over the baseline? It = 0.59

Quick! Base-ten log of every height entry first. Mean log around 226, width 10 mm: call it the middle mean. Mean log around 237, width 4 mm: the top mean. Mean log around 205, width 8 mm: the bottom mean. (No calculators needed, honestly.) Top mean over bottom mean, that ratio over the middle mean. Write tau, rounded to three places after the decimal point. 0.684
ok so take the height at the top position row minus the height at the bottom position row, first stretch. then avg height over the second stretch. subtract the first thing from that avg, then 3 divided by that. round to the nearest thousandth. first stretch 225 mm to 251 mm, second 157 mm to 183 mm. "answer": 0.093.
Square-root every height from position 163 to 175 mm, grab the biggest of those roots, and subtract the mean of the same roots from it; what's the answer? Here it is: 0.23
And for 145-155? 0.12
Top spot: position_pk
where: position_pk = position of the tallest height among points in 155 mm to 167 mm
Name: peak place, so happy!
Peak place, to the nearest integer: 160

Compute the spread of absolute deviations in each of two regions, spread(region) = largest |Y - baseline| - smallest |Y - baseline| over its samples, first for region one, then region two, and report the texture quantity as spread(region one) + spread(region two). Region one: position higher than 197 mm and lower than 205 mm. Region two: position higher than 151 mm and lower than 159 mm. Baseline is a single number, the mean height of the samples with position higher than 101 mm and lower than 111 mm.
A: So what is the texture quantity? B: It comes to 2.6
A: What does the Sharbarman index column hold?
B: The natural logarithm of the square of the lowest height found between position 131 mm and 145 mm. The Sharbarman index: 6.79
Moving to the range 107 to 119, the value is 6.75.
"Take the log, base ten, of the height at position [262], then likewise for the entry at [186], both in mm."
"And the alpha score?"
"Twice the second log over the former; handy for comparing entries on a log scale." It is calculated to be 2.04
